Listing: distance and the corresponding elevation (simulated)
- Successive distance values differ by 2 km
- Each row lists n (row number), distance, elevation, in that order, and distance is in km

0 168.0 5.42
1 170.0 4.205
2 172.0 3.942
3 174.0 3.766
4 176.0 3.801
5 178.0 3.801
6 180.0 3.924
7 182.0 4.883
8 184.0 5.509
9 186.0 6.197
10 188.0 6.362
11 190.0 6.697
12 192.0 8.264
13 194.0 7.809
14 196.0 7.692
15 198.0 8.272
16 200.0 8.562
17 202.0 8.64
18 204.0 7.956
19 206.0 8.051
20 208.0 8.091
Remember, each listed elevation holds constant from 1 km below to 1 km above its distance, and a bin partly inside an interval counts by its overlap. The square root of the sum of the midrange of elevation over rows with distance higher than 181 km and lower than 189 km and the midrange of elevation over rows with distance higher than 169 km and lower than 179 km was 3.1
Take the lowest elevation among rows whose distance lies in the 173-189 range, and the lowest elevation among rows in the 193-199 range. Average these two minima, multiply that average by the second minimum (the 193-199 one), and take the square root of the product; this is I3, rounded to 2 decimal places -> 6.64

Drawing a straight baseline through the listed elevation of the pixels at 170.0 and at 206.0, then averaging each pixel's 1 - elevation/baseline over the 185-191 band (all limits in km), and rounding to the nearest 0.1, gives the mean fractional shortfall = 0.0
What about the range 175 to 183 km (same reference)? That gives 0.2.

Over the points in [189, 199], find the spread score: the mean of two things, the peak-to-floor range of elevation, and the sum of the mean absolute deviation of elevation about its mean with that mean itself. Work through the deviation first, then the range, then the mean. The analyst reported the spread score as 4.9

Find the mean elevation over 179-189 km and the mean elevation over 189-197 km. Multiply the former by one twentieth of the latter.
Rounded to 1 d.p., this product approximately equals 2.0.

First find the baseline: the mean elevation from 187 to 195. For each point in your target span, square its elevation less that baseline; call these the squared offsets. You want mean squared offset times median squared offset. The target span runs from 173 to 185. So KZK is 111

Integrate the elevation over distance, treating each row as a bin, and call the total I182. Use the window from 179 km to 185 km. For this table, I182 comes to 29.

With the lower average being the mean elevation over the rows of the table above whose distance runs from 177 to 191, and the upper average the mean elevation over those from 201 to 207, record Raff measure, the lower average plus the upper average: 13.6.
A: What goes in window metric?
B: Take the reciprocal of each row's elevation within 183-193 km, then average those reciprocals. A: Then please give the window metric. 0.154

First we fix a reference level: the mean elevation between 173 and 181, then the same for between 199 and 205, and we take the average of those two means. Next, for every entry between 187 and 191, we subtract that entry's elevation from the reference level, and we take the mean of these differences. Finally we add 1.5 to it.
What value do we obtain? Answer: 1.1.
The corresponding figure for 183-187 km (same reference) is 1.8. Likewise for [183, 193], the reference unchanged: 1.0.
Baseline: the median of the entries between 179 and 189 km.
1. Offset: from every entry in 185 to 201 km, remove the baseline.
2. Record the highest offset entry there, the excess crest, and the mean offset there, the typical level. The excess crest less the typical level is 1.08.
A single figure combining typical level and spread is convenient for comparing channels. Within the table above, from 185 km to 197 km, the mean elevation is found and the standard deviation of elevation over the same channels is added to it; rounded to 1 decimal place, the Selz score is 8.0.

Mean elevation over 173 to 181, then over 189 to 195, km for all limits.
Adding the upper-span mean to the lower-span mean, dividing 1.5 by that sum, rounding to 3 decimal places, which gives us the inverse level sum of 0.131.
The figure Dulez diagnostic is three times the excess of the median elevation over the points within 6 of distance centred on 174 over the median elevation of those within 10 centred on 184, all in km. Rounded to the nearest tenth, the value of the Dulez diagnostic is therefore -5.1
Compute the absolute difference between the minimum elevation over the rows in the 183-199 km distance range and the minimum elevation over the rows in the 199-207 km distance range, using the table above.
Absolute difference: 2.45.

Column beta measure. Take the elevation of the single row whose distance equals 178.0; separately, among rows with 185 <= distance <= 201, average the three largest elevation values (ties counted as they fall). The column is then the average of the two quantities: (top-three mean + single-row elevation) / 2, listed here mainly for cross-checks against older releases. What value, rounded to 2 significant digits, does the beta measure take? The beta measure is 6.1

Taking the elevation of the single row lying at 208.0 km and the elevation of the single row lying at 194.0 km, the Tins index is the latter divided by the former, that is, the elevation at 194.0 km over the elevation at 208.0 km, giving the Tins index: 0.97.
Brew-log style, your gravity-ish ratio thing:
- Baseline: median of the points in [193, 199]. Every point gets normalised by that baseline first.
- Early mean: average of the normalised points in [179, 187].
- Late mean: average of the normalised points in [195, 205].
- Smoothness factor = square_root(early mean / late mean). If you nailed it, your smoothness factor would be 0.79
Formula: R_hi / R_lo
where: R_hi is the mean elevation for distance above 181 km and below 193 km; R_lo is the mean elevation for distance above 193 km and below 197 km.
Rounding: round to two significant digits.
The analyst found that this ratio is 0.82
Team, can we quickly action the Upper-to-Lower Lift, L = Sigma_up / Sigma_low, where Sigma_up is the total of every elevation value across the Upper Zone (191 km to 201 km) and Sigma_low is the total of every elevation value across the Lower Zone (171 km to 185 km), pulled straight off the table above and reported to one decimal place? 1.4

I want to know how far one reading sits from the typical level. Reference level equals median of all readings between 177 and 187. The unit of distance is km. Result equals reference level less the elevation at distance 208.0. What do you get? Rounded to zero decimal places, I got -3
